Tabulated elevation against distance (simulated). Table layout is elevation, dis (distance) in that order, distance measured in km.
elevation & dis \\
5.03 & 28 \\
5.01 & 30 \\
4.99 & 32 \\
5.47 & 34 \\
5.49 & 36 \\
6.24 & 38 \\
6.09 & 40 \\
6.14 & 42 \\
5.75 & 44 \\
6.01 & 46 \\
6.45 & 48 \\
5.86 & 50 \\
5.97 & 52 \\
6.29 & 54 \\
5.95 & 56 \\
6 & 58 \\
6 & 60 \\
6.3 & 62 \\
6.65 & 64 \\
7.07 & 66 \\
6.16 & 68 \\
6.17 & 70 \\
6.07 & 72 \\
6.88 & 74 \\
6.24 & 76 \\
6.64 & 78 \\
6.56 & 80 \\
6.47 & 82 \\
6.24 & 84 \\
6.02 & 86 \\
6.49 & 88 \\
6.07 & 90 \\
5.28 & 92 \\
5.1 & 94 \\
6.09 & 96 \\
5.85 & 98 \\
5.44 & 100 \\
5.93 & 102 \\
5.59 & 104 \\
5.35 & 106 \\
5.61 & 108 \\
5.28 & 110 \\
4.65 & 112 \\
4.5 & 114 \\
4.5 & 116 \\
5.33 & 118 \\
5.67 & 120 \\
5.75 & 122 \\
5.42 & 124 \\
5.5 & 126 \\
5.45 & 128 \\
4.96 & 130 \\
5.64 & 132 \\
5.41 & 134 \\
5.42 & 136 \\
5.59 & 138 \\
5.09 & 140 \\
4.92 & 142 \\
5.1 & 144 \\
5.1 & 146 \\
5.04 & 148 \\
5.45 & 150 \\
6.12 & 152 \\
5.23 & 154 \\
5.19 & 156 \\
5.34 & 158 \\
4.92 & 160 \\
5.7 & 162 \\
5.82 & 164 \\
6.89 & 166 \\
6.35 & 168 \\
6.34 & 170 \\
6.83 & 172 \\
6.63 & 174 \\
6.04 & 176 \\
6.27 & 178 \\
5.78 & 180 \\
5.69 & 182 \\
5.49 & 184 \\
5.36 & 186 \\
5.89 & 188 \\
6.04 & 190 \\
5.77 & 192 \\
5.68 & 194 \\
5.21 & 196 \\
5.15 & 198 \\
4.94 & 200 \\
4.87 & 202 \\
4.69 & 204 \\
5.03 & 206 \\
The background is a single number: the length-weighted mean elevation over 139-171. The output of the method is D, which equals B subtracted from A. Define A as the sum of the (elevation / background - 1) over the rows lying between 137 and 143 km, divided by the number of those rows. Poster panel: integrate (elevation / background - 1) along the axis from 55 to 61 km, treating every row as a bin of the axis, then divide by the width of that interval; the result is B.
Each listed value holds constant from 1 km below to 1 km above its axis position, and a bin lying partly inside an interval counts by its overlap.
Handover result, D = -0.14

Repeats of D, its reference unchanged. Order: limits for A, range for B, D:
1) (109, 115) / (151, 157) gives -0.13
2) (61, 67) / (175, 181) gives 0.12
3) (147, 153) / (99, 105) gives -0.02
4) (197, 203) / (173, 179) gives -0.24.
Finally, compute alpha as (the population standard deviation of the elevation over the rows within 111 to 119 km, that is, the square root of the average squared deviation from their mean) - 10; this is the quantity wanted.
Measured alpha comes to -9.66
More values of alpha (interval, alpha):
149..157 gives -9.63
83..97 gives -9.53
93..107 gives -9.67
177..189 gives -9.71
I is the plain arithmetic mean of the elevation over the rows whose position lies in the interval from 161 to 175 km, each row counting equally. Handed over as 6.37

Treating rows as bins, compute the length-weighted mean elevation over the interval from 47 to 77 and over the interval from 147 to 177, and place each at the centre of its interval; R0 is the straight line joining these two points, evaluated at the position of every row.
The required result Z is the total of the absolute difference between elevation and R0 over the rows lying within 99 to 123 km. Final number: 9.2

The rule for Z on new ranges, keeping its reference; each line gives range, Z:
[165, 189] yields 5.5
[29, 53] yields 7.1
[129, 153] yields 7.9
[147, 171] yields 6.7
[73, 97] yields 4.3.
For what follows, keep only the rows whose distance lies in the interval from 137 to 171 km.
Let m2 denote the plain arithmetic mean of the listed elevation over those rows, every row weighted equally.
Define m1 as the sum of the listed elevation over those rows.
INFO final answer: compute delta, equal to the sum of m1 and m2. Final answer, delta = 100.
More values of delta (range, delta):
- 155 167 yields 40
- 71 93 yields 75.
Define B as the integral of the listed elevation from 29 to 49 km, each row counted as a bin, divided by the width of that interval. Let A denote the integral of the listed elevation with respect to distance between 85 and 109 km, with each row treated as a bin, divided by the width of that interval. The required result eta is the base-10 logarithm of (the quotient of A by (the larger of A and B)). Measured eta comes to 0.00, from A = 5.7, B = 5.8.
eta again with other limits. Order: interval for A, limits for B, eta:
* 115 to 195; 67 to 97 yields -0.04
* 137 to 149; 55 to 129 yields -0.06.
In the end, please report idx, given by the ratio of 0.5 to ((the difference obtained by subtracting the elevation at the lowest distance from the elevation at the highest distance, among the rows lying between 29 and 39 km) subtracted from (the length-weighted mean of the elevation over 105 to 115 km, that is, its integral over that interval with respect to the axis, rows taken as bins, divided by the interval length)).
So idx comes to 0.130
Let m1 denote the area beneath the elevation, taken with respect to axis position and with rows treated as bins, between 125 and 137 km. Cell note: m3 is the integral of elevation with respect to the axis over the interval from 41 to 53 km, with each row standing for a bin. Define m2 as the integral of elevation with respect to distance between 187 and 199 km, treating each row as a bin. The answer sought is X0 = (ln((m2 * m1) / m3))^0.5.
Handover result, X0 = 2.03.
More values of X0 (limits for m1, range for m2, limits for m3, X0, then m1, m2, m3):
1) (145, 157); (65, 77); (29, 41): 2.08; 64.3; 77.2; 67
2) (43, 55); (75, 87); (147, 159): 2.11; 72.7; 76.3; 65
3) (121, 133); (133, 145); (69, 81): 1.99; 65.4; 63.1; 77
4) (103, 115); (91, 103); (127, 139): 2.04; 62.0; 67.4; 65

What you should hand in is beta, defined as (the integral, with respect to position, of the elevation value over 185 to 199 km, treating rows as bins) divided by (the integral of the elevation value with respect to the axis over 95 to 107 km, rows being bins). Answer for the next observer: 1.1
